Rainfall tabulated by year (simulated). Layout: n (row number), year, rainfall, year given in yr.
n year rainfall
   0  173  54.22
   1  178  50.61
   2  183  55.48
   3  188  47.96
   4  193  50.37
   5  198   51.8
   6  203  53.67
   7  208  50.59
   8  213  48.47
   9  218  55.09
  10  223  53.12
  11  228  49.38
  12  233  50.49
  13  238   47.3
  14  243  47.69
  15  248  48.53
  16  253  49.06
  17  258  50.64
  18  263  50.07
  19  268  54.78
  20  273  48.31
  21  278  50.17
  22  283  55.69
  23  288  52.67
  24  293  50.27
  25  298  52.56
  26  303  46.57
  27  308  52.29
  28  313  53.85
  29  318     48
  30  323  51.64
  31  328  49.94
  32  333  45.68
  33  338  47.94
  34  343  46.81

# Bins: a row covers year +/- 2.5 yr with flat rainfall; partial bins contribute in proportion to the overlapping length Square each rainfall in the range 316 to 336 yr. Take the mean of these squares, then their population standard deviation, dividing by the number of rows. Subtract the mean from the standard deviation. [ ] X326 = -2172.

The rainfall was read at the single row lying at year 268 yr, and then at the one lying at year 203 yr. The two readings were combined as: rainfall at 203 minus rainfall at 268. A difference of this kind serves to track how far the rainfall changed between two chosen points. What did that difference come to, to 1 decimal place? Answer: -1.1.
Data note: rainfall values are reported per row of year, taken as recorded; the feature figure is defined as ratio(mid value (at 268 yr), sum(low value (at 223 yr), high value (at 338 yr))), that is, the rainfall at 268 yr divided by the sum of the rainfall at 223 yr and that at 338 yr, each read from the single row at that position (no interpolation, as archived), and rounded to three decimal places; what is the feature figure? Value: 0.542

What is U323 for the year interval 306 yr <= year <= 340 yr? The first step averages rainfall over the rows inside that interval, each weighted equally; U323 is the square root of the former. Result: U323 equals 7.06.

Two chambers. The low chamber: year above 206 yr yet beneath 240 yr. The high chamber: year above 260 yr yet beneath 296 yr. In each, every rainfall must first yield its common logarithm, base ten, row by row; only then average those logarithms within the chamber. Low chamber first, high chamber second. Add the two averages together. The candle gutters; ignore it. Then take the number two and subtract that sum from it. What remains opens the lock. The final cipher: -1.42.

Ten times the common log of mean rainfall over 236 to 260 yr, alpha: 16.9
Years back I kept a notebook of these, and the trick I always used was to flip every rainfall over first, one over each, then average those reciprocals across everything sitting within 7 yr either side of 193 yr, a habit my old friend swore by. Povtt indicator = 0.0200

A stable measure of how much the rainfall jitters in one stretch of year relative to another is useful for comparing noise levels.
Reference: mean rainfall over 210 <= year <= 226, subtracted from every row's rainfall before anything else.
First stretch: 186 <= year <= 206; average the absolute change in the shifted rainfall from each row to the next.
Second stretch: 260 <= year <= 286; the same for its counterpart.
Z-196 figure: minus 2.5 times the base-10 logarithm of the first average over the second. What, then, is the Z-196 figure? 1.0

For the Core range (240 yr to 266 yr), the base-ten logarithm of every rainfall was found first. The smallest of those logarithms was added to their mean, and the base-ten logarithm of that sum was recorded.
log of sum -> 0.5277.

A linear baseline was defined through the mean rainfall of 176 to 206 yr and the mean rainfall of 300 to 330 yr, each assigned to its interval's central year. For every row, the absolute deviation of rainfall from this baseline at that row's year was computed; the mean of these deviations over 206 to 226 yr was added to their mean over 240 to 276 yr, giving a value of 4.6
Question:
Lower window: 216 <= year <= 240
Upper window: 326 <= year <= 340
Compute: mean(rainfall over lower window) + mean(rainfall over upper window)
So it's 99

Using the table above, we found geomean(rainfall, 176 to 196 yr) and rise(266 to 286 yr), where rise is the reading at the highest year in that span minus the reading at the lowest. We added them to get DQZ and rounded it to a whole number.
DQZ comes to 52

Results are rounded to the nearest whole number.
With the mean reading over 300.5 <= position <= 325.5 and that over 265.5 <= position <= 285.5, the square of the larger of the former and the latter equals 2729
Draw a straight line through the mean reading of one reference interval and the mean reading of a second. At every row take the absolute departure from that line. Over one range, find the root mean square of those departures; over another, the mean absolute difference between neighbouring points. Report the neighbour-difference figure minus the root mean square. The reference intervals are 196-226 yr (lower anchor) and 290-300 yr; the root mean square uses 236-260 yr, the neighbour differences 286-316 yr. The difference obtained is -1.6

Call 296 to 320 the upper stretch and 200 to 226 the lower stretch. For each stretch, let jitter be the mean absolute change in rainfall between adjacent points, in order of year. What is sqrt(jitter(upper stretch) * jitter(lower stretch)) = 4.1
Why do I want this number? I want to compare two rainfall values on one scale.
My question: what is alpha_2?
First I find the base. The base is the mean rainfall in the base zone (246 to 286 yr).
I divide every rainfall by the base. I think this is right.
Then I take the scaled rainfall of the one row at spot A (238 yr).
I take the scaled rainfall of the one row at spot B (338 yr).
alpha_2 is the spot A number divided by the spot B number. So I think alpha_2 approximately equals 0.99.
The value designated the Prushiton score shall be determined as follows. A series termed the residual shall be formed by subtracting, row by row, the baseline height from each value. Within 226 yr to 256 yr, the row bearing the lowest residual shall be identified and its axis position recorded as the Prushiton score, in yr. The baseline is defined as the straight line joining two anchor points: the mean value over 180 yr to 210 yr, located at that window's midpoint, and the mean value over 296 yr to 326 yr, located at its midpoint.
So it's 238 yr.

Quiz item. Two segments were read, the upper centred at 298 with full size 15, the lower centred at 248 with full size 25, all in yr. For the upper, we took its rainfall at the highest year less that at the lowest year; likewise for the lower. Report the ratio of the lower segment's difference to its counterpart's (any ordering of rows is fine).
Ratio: -0.90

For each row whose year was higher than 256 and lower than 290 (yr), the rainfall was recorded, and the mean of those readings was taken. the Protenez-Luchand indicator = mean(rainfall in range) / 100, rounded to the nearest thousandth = 0.518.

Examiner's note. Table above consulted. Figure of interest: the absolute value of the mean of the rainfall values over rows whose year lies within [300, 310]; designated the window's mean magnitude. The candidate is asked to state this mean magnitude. 49.4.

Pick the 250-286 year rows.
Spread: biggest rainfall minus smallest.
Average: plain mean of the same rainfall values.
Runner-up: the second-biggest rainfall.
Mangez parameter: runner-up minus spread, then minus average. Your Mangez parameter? -3.8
